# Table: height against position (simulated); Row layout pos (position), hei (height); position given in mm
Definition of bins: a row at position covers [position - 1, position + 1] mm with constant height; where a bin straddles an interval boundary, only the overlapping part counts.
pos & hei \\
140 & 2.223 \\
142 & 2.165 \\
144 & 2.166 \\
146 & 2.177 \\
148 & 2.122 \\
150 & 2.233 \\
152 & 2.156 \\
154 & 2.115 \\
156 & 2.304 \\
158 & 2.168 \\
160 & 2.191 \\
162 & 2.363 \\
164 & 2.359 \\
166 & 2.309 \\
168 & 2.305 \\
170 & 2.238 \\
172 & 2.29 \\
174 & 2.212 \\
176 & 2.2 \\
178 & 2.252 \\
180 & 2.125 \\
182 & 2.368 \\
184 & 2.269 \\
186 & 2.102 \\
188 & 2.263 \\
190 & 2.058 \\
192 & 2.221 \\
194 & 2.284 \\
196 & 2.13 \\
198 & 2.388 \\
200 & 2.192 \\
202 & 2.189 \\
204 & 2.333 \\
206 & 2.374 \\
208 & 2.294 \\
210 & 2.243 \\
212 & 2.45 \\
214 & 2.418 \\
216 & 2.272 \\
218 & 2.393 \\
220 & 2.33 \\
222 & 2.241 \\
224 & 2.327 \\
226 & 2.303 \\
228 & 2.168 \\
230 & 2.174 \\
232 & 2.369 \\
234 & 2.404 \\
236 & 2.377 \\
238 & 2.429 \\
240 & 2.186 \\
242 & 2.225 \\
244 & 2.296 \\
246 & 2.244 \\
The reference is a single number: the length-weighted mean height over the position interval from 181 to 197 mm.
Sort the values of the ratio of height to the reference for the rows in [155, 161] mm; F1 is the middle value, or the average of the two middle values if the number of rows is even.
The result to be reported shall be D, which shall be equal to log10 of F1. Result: -0.004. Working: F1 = 0.99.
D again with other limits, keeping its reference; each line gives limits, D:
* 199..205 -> -0.004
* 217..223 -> 0.023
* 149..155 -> -0.011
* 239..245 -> 0.003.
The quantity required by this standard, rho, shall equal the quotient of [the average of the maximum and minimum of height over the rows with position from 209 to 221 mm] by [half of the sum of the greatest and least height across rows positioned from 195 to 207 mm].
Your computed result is 1.04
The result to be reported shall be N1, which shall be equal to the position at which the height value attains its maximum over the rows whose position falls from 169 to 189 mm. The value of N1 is 182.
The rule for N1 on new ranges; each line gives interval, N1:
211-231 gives 212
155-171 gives 162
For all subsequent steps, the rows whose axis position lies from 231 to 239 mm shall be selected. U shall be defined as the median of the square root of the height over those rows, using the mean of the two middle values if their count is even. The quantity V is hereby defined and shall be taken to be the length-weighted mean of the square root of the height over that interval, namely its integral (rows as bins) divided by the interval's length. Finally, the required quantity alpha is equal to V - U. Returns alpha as 0.0014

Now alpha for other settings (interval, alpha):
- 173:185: 0.0017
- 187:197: -0.0103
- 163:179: -0.0002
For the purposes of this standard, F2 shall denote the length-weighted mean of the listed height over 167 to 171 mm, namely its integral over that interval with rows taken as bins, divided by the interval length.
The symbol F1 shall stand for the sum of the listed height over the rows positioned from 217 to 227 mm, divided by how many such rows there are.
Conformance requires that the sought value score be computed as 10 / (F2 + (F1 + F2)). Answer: 1.457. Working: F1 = 2.32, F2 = 2.27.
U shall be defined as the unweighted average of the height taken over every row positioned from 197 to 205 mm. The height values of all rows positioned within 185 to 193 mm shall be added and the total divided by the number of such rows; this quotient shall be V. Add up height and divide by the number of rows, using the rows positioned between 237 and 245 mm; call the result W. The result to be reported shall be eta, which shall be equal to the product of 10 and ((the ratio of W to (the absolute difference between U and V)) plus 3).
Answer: 229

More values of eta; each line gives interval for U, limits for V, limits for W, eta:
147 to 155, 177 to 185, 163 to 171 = 267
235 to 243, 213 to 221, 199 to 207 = 494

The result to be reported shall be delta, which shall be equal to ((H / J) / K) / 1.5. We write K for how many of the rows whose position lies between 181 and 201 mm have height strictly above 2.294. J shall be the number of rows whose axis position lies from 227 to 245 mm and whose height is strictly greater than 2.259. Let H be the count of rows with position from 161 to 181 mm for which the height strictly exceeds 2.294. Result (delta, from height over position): 0.27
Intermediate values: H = 4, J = 5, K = 2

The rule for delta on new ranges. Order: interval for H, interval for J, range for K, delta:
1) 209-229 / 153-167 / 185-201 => 1.00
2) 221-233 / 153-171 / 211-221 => 0.10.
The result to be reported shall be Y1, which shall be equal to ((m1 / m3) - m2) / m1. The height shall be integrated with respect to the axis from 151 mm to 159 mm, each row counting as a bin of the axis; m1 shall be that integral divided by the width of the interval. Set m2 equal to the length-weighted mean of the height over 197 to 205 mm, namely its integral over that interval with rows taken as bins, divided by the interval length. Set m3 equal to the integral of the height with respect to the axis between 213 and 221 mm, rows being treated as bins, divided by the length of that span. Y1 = -0.616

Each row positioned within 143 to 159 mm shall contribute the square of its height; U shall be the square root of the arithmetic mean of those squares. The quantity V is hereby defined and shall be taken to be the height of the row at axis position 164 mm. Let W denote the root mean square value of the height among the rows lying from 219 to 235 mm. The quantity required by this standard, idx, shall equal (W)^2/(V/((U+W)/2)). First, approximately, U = 2.18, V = 2.359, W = 2.29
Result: 4.97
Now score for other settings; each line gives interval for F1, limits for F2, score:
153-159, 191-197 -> 1.511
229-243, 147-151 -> 1.501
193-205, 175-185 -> 1.484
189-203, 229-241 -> 1.459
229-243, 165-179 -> 1.465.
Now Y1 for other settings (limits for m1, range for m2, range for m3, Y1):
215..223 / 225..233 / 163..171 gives -0.542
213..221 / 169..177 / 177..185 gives -0.506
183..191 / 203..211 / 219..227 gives -0.629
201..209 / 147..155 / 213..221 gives -0.514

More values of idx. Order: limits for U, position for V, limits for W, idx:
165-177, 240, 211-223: 5.83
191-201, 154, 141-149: 4.84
